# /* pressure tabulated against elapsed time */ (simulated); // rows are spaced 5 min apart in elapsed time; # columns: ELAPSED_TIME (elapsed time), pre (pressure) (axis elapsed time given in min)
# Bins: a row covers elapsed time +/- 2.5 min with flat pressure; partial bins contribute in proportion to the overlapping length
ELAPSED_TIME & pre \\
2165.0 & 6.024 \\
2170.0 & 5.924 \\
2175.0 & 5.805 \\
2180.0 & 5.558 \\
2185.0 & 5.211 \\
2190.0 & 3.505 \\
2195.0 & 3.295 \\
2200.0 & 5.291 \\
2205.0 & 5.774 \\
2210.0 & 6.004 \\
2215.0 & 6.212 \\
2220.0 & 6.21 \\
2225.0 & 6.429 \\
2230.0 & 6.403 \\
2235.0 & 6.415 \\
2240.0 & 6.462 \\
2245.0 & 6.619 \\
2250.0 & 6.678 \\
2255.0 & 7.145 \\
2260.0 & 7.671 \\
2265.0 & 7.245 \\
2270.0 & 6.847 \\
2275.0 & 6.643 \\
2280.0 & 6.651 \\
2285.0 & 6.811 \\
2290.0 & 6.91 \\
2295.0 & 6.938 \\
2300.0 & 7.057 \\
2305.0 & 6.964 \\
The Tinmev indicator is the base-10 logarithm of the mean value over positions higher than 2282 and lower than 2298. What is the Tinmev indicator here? 0.84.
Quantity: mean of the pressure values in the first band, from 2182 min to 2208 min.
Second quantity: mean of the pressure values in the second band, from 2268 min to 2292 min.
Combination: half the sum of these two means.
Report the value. 5.7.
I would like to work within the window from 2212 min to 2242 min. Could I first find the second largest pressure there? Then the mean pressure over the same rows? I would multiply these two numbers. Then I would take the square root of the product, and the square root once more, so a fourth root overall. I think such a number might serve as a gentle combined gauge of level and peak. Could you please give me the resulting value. 2.53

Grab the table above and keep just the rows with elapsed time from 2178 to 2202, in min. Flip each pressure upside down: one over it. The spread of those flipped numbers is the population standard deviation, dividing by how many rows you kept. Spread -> 0.053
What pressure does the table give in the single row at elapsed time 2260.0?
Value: 7.671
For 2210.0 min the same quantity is 6.004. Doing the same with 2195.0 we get 3.295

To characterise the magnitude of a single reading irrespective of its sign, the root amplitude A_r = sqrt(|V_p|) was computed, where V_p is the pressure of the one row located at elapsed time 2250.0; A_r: 2.58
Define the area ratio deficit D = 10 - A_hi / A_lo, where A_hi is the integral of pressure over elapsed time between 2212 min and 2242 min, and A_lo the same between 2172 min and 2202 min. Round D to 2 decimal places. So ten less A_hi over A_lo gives 8.67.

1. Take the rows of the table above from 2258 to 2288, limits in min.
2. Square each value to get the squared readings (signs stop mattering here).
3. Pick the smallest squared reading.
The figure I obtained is 44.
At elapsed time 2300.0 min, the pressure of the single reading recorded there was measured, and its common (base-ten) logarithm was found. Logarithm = 0.85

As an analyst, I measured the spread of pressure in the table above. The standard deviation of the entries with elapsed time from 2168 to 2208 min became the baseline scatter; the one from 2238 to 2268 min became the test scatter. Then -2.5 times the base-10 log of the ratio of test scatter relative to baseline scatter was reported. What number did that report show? 0.9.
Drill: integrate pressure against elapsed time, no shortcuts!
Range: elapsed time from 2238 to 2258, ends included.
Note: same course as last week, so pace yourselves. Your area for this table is 135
